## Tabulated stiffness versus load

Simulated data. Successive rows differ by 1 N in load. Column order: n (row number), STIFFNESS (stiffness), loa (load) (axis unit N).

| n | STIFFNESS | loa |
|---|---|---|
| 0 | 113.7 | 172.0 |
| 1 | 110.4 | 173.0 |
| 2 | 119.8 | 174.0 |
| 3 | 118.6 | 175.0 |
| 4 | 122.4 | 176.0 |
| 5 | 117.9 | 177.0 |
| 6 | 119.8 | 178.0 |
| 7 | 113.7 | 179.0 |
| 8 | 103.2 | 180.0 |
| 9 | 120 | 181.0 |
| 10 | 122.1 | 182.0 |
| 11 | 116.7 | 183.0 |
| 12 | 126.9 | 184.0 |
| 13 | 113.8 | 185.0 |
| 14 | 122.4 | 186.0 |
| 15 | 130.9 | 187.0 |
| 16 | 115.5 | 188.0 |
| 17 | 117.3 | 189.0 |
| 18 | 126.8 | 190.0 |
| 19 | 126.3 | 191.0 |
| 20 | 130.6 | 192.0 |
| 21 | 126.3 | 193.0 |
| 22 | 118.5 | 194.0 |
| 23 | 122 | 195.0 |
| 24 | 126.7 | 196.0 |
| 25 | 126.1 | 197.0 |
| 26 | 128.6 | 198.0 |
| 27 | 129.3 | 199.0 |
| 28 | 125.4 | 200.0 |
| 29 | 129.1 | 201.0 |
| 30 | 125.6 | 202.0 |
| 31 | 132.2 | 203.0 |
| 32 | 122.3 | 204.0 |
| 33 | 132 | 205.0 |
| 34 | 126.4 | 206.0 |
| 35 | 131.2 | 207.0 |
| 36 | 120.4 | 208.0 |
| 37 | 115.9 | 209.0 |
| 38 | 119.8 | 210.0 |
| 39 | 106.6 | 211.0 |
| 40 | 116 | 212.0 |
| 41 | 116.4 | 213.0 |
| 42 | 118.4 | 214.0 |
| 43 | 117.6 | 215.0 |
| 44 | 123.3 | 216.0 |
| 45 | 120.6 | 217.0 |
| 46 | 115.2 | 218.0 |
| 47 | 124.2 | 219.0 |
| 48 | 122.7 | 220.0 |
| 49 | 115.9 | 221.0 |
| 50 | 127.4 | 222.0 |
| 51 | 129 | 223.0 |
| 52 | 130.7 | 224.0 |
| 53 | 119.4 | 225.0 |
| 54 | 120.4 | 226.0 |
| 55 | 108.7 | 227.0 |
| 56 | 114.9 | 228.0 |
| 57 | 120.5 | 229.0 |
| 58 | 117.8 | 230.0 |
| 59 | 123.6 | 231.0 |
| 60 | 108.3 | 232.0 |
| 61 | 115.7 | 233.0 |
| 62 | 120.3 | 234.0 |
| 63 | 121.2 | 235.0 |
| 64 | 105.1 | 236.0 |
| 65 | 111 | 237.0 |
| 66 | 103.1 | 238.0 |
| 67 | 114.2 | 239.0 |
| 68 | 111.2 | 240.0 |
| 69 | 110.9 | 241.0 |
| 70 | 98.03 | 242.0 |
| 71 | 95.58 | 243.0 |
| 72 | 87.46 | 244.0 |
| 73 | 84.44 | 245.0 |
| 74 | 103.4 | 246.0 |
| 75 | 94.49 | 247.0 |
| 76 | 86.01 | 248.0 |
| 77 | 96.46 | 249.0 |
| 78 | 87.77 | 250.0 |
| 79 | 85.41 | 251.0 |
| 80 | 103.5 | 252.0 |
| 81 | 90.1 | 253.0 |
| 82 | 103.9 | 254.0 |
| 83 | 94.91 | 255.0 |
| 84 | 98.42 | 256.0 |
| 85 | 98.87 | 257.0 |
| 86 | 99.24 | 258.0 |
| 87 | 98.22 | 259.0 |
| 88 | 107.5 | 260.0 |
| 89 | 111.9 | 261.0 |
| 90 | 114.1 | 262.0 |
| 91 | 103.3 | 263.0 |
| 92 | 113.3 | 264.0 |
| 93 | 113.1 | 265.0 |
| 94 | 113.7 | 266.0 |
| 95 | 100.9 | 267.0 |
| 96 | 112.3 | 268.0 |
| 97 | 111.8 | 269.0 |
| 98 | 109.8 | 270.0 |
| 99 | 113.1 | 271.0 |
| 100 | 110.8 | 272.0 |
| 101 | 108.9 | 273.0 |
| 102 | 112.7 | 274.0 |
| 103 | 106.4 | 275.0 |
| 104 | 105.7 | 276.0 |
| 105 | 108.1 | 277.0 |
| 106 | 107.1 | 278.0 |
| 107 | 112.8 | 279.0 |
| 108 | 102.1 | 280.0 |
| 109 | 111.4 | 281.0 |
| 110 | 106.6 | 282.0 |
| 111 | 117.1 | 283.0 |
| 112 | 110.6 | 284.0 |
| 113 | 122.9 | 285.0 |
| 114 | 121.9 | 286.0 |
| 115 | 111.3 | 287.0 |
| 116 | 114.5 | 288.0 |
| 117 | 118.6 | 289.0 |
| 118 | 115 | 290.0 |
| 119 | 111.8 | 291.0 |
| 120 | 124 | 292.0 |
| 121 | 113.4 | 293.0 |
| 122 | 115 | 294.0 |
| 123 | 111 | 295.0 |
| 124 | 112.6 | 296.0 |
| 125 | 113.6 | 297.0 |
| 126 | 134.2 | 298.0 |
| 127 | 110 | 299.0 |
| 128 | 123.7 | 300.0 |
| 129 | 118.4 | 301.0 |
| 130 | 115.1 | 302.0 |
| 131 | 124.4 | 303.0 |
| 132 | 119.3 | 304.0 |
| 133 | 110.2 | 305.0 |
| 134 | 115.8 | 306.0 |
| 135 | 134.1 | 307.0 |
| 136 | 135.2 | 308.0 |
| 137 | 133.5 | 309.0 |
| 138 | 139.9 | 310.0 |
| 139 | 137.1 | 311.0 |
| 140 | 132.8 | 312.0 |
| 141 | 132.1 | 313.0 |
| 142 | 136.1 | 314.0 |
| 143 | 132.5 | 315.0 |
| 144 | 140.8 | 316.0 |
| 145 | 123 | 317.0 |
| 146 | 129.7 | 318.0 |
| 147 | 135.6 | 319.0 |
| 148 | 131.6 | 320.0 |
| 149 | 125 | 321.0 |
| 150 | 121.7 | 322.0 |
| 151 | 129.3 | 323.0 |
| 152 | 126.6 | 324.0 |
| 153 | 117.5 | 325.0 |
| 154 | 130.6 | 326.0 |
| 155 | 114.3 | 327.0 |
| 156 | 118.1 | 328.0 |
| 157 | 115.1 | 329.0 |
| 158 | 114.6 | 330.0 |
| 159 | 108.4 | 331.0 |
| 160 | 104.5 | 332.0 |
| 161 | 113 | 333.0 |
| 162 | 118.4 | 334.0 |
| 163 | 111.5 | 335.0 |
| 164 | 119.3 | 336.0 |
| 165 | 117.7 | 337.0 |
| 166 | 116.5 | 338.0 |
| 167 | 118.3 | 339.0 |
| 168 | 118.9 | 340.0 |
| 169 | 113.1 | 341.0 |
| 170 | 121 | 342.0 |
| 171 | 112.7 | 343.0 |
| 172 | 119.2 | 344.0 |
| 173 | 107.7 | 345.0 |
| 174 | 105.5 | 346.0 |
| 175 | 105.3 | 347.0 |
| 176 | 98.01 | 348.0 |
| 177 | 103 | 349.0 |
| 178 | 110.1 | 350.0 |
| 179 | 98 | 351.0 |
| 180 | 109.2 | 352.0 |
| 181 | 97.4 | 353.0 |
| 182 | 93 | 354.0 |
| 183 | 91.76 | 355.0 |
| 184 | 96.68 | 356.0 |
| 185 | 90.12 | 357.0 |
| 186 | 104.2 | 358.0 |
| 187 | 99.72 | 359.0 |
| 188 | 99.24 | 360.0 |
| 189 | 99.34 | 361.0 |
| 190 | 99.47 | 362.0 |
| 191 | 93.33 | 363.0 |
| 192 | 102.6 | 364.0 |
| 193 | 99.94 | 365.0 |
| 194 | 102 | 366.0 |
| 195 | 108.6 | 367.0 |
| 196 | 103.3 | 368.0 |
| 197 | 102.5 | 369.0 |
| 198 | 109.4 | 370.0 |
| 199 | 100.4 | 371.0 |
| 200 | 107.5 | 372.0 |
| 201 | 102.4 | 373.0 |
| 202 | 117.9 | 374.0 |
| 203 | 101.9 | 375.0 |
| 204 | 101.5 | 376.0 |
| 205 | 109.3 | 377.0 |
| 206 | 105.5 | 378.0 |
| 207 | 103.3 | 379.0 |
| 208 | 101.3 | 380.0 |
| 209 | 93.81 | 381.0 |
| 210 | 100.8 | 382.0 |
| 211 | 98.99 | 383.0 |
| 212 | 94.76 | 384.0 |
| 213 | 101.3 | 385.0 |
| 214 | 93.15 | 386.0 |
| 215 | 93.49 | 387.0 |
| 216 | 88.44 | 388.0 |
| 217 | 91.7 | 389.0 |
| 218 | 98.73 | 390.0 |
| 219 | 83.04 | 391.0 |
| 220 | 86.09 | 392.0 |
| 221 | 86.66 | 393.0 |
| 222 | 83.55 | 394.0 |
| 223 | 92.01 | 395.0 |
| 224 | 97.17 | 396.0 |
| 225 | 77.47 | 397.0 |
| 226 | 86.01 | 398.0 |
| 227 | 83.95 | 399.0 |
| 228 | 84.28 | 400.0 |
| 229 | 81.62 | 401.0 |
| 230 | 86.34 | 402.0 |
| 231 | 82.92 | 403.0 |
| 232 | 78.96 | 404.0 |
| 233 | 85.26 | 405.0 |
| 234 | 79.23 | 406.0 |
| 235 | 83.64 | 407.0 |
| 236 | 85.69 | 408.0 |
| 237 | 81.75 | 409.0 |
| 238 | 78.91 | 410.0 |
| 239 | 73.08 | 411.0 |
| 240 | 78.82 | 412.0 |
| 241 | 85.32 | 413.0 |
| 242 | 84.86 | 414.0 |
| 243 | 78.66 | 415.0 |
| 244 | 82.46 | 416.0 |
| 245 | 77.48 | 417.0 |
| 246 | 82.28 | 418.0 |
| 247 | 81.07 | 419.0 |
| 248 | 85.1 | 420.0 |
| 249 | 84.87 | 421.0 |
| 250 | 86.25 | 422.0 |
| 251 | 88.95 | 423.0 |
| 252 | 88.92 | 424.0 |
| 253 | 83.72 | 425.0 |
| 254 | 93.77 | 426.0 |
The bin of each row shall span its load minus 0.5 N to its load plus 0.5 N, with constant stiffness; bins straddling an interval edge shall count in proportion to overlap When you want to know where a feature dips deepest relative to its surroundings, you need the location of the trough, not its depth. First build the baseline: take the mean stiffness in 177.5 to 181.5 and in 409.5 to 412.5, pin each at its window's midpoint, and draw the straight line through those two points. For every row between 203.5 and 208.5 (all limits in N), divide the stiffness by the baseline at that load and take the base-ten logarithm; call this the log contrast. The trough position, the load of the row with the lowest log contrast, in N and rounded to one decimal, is 208.0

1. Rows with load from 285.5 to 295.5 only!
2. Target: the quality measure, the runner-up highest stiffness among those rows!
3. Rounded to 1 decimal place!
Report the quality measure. 121.9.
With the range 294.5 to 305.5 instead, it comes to 124.4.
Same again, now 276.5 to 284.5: 112.8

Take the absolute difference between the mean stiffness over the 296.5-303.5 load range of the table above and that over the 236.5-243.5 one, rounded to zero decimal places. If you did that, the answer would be 14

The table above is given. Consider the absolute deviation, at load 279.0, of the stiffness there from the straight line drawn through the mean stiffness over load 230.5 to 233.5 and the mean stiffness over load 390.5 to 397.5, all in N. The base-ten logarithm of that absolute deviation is 0.7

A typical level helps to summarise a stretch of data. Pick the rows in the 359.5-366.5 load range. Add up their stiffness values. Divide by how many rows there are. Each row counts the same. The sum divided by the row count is 99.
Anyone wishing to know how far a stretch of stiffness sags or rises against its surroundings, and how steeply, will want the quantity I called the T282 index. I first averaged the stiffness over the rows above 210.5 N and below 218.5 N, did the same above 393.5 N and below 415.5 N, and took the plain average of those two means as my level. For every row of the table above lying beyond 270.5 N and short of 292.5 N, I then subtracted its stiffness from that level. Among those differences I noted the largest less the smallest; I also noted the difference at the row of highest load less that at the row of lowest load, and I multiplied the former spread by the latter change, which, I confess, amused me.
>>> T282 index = -239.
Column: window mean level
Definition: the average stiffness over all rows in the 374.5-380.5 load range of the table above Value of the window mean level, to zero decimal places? 104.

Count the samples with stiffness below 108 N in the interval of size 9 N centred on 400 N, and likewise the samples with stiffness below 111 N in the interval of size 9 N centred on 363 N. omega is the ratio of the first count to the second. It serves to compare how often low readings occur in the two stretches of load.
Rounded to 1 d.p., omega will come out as 1.0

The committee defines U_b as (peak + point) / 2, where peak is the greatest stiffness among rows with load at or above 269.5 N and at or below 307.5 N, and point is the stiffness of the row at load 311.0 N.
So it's 136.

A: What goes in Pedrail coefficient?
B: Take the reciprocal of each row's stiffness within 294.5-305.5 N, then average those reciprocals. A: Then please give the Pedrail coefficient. 0.0085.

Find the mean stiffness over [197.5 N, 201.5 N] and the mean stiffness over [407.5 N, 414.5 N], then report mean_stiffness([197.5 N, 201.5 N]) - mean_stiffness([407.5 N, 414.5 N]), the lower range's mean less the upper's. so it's 47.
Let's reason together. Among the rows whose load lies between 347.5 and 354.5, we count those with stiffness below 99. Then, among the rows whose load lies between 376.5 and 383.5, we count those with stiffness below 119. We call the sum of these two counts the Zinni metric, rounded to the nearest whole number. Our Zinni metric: 11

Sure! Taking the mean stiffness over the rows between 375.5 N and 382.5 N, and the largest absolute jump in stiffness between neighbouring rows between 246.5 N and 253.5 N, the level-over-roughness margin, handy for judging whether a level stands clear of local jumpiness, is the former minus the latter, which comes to 84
